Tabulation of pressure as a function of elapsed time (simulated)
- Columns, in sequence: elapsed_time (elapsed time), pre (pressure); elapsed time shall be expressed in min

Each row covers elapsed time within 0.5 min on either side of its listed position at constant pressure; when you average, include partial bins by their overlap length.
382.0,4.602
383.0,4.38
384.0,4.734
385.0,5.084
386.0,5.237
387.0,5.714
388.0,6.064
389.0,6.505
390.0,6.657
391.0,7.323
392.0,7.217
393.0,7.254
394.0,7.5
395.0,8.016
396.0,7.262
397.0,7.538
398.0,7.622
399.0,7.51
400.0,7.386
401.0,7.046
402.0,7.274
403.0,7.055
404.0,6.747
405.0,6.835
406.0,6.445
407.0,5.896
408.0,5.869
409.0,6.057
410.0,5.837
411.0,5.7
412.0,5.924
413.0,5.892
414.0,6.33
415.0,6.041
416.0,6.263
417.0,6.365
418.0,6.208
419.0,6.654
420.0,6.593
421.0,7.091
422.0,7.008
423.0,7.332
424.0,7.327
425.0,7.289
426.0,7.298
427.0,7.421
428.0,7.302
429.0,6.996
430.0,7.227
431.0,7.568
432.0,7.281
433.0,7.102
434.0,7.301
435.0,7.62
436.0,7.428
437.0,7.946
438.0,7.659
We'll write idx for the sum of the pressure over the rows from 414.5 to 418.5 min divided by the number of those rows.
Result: 6.2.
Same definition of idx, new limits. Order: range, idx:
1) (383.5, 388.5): 5.4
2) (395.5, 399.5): 7.5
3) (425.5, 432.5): 7.3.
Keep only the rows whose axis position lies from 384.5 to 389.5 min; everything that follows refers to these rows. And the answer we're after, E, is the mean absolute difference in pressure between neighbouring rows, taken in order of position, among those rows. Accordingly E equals 0.36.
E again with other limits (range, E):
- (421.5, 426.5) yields 0.09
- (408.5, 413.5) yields 0.15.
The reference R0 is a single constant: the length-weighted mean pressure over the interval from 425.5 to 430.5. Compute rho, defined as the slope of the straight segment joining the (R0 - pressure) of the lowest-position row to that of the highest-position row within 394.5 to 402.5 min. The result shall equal 0.11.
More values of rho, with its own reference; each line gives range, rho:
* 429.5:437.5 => -0.10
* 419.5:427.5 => -0.12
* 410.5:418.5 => -0.07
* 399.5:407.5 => 0.21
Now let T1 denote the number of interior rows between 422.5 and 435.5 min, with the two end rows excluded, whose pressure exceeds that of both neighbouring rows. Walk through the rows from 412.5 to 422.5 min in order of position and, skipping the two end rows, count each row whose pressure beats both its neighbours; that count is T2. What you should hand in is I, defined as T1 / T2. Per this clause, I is 0.5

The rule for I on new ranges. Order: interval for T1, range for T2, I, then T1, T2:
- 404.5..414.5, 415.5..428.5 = 0.4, 2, 5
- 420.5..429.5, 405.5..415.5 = 0.7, 2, 3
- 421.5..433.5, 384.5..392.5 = 3.0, 3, 1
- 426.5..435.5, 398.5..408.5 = 0.5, 1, 2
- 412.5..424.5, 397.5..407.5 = 2.5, 5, 2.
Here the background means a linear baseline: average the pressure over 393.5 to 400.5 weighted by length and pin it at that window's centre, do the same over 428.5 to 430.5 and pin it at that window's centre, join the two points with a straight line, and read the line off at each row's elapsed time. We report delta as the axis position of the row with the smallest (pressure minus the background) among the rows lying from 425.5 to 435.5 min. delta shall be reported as 429.0 min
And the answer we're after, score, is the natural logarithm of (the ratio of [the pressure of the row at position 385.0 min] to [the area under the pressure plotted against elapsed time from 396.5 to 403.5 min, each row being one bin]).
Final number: -2.3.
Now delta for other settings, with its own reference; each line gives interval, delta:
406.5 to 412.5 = 411.0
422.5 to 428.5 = 425.0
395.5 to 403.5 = 401.0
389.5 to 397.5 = 390.0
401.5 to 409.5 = 408.0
